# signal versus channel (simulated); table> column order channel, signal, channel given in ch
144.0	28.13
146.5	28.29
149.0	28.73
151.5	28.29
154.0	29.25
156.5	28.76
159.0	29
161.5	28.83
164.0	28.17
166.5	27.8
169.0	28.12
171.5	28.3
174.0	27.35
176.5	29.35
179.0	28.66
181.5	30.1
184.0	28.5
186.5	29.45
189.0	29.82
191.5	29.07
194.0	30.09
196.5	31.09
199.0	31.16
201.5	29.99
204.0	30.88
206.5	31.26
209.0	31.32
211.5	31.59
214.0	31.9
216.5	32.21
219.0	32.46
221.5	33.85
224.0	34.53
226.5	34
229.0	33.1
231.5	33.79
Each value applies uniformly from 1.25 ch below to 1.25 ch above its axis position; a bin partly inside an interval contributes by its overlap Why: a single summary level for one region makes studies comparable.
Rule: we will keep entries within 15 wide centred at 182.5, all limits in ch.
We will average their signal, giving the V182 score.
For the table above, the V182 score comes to 29.3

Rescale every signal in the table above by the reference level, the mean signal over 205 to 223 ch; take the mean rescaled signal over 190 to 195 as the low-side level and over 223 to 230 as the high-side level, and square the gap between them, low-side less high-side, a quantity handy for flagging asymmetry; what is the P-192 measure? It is 0.018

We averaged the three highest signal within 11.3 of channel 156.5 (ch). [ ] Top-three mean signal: 29.0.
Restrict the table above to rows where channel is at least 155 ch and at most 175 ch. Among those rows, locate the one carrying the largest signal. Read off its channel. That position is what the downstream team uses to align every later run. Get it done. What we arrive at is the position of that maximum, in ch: 159.0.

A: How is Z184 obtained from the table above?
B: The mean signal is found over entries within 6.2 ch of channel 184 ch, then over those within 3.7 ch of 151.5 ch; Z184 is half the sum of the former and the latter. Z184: 29.0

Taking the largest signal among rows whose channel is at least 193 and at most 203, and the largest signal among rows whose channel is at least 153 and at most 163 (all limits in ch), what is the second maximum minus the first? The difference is -1.9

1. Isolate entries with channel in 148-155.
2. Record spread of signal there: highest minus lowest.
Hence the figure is 0.96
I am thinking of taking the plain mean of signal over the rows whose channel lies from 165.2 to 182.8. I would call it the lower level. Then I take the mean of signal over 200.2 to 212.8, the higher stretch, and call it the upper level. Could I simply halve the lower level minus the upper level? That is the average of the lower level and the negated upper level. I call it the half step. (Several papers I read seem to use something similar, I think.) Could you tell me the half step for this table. -1.2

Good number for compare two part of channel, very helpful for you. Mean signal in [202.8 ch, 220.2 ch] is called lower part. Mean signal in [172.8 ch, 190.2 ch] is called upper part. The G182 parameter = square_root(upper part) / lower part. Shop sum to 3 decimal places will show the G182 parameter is 0.170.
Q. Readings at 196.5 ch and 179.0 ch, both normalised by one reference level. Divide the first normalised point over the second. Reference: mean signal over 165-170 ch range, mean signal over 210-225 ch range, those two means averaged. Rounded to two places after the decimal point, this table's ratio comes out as 1.08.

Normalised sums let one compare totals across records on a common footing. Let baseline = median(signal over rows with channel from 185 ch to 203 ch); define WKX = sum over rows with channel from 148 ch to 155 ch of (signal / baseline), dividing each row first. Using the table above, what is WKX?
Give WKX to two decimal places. 2.88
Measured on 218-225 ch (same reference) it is 3.36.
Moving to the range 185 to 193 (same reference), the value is 2.95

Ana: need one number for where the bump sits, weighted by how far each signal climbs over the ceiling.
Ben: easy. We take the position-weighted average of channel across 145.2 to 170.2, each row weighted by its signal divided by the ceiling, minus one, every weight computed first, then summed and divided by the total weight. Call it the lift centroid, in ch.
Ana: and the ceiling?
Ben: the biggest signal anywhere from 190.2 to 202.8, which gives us 158.2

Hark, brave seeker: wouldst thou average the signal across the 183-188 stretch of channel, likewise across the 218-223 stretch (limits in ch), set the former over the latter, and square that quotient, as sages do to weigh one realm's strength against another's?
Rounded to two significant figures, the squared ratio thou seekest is 0.76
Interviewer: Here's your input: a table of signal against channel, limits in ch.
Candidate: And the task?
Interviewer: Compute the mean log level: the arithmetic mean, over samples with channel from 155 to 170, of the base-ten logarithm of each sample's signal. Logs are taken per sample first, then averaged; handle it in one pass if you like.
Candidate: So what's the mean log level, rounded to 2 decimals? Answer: 1.45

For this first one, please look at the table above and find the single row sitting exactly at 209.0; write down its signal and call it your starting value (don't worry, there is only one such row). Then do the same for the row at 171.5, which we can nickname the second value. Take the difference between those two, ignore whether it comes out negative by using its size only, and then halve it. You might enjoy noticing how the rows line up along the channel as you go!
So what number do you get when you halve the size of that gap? 1.5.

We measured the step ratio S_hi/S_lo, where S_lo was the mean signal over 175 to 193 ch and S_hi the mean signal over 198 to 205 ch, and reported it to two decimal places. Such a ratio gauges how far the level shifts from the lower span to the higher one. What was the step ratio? 1.05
